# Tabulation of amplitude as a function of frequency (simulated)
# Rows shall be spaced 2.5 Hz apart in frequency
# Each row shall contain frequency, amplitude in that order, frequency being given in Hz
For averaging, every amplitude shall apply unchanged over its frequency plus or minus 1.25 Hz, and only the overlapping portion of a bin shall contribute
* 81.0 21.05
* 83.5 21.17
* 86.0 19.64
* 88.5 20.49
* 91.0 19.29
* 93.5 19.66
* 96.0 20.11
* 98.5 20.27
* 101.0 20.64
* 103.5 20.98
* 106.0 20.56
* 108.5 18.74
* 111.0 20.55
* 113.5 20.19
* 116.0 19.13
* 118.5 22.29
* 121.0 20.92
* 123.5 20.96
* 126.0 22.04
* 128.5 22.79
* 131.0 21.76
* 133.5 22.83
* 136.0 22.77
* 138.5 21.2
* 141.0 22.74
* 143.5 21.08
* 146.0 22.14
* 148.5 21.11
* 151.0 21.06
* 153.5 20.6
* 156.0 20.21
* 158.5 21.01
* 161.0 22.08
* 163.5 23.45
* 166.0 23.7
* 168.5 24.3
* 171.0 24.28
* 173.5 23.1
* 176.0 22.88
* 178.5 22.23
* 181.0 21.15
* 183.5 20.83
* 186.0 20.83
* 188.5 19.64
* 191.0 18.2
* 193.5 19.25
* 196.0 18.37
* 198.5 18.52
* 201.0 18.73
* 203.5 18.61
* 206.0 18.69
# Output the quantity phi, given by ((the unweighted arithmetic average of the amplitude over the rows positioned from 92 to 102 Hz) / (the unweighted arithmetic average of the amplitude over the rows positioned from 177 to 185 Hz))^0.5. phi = 0.97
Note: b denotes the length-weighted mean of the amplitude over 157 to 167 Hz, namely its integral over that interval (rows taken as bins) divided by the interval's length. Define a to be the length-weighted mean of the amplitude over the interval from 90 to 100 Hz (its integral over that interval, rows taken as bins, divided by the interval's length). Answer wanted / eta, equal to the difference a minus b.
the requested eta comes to -2.6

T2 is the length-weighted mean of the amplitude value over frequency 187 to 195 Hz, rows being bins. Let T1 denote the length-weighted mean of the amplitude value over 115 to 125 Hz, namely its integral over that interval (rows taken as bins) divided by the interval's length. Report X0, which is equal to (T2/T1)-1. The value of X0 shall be -0.09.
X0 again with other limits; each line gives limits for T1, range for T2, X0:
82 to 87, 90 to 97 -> -0.04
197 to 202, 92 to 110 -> 0.08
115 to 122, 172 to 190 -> 0.03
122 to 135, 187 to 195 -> -0.14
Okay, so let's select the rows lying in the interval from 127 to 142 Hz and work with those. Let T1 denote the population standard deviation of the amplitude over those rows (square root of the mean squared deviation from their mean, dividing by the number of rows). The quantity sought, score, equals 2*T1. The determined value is 1.3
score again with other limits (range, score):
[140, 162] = 1.5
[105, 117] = 1.5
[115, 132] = 2.2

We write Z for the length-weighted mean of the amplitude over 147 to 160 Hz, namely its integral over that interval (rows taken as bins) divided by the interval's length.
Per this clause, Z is 20.8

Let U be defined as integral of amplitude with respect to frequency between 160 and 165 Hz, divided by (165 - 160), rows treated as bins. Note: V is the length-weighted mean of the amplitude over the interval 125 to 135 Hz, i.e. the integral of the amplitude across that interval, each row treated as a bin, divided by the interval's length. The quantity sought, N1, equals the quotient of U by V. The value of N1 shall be 1.02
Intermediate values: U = 22.8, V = 22.4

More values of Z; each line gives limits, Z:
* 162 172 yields 23.9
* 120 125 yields 21.0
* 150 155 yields 20.8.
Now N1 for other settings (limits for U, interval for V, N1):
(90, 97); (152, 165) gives 0.92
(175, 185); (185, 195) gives 1.12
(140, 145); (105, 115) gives 1.10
